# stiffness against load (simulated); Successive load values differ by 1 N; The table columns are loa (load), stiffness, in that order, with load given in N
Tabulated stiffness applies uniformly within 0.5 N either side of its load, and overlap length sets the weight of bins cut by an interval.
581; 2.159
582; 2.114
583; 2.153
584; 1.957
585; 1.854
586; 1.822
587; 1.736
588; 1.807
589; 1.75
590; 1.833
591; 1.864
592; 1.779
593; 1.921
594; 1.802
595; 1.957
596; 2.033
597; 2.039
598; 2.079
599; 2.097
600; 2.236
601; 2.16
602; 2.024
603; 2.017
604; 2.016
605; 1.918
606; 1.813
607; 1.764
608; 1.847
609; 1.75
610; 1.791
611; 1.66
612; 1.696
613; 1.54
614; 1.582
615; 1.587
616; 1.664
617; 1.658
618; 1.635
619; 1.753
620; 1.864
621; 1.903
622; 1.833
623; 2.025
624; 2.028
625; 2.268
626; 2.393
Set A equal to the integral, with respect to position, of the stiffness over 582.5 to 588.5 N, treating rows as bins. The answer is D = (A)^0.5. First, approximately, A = 11.3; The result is 3.37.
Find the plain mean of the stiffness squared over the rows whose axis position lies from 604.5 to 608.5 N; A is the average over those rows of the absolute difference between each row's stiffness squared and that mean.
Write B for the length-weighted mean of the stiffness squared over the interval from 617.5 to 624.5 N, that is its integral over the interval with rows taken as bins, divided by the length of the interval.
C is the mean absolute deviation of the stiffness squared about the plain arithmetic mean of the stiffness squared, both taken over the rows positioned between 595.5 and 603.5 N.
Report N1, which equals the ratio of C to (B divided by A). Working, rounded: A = 0.17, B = 3.5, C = 0.25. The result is 0.012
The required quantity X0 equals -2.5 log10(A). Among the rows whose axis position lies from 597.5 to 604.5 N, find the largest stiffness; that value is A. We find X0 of -0.87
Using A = 2.236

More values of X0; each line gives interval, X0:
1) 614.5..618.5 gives -0.55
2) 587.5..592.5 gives -0.68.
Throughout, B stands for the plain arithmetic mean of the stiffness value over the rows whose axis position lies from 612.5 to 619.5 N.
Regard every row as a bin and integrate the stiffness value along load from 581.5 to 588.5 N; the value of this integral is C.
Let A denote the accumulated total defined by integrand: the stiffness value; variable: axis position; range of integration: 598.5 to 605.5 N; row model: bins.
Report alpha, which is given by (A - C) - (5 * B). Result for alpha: -7.1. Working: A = 14.5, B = 1.631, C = 13.4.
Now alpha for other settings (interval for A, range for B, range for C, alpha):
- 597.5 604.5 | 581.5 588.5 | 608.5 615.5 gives -6.6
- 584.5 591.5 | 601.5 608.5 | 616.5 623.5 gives -9.6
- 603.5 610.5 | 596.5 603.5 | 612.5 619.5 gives -9.0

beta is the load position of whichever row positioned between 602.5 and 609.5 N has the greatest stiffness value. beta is 603 N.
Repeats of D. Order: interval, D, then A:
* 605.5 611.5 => 3.26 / 10.6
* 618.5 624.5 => 3.38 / 11.4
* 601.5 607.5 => 3.40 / 11.6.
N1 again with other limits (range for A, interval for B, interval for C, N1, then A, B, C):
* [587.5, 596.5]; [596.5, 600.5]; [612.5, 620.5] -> 0.016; 0.28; 4.5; 0.25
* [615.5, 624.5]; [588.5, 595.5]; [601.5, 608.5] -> 0.046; 0.45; 3.4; 0.35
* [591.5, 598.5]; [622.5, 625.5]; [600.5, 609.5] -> 0.037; 0.36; 4.5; 0.45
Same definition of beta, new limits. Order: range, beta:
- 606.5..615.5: 608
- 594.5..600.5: 600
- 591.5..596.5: 596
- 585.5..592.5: 591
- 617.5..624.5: 624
